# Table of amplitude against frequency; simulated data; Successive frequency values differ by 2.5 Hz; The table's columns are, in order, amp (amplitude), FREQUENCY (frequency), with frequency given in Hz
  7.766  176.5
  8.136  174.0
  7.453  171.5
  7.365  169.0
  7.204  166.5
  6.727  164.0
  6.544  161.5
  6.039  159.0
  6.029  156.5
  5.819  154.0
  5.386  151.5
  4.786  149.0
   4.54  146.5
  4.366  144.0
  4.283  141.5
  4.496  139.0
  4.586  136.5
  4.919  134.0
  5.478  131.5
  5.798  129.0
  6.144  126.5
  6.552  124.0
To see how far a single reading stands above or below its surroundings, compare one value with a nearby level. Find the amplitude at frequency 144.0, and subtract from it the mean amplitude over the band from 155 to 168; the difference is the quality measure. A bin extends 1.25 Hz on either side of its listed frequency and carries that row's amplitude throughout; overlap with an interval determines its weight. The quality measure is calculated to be -2.1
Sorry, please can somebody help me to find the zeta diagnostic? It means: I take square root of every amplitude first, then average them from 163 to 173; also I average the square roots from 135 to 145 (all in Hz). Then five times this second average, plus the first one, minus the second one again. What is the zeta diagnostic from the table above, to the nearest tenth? 11.1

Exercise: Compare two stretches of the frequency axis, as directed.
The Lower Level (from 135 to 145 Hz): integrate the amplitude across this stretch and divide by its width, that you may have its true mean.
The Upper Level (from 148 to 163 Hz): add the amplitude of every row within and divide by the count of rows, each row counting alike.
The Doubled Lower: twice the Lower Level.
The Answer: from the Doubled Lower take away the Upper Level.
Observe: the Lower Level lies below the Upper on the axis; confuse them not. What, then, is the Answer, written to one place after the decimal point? 3.1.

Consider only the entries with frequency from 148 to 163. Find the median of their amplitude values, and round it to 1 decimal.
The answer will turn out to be 5.9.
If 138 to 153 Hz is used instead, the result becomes 4.5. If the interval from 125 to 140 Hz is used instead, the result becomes 5.2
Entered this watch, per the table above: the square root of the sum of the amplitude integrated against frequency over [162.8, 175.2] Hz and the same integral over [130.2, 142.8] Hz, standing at 12.3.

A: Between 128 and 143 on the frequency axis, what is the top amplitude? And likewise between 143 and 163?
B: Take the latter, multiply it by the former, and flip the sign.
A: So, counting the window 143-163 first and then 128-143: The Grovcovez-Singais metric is -38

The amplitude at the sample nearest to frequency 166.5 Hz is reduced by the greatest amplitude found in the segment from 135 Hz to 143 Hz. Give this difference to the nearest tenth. 2.6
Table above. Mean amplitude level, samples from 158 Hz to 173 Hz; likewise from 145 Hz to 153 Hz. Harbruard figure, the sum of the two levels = 11.8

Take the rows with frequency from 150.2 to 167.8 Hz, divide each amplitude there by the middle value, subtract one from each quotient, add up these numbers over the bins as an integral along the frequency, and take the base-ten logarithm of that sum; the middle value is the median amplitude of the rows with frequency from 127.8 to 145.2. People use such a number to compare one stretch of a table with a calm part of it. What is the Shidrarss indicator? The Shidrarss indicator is 0.80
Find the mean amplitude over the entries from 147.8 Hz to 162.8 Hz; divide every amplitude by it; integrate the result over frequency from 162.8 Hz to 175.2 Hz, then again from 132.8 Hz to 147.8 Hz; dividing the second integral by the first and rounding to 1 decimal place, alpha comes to 0.7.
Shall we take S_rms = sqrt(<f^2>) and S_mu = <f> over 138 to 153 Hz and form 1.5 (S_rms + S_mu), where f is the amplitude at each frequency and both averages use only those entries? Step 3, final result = 14.0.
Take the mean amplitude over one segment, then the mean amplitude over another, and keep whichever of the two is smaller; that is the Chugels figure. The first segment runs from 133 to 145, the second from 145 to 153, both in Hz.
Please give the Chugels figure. 4.53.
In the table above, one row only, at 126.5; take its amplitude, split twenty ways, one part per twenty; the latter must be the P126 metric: 0.31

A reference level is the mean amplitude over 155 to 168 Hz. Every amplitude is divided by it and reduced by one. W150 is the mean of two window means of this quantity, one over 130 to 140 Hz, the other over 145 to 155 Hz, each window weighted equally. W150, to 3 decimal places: -0.232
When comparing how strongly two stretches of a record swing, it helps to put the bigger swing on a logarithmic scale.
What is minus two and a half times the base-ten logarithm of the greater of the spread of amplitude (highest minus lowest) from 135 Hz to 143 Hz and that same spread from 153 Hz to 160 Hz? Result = 1.3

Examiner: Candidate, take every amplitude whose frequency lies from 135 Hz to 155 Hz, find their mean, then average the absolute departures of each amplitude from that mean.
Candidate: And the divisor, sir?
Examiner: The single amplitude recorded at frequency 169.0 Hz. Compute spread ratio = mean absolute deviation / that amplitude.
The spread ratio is 0.056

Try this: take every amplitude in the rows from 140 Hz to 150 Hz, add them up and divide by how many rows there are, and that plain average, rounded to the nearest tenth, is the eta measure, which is 4.5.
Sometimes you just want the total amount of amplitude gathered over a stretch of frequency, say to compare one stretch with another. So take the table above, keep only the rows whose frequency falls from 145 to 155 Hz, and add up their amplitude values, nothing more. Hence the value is 20.5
